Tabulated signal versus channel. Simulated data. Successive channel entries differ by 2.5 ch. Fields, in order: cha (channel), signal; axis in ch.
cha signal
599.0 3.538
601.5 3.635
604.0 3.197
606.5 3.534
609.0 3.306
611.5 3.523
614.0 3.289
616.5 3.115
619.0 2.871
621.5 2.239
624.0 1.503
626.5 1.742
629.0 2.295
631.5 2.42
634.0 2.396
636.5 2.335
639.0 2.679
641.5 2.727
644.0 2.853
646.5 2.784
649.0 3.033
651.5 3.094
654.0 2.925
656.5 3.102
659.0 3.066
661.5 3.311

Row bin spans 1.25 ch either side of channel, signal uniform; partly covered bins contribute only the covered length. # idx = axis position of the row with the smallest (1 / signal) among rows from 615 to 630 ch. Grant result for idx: 616.5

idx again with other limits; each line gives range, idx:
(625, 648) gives 644.0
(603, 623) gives 606.5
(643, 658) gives 656.5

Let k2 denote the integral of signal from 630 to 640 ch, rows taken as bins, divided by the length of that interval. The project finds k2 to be 2.4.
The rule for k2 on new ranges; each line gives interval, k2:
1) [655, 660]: 3.1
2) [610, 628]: 2.6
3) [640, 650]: 2.8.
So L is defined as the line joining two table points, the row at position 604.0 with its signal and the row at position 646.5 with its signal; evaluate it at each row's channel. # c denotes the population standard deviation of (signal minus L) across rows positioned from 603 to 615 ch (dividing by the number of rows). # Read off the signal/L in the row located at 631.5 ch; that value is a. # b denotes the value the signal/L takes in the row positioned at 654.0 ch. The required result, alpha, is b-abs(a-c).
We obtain 0.40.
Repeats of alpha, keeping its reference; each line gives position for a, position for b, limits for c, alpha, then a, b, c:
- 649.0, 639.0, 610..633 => 0.45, 1.10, 0.94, 0.61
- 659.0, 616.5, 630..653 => 0.18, 1.15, 1.01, 0.32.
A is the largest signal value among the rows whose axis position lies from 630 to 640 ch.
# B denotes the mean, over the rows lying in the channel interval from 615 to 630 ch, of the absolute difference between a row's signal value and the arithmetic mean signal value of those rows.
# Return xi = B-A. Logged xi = -2.2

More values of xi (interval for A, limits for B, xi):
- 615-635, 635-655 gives -2.9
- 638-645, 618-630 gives -2.4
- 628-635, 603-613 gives -2.3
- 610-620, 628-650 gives -3.3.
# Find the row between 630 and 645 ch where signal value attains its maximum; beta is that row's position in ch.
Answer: 644.0 ch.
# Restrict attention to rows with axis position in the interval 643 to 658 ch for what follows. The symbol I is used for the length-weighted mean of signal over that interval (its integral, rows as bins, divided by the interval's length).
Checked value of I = 2.97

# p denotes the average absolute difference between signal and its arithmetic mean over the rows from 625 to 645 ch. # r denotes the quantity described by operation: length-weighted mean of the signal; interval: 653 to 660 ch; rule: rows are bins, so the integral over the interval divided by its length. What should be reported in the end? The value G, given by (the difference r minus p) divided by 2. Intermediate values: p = 0.24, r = 3.0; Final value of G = 1.40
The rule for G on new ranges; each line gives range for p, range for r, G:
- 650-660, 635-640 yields 1.22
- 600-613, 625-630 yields 0.91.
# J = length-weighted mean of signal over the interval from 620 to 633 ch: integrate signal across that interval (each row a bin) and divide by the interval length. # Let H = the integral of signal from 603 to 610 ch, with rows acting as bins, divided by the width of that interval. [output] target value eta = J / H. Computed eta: 0.6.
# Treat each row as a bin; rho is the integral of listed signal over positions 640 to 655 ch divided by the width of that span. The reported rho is 2.9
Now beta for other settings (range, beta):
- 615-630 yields 616.5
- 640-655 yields 651.5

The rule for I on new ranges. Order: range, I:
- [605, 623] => 3.10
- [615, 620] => 3.01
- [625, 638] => 2.23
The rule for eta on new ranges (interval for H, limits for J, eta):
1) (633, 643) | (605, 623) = 1.2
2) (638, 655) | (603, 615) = 1.2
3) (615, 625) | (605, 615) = 1.4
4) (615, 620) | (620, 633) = 0.7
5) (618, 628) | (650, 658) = 1.5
